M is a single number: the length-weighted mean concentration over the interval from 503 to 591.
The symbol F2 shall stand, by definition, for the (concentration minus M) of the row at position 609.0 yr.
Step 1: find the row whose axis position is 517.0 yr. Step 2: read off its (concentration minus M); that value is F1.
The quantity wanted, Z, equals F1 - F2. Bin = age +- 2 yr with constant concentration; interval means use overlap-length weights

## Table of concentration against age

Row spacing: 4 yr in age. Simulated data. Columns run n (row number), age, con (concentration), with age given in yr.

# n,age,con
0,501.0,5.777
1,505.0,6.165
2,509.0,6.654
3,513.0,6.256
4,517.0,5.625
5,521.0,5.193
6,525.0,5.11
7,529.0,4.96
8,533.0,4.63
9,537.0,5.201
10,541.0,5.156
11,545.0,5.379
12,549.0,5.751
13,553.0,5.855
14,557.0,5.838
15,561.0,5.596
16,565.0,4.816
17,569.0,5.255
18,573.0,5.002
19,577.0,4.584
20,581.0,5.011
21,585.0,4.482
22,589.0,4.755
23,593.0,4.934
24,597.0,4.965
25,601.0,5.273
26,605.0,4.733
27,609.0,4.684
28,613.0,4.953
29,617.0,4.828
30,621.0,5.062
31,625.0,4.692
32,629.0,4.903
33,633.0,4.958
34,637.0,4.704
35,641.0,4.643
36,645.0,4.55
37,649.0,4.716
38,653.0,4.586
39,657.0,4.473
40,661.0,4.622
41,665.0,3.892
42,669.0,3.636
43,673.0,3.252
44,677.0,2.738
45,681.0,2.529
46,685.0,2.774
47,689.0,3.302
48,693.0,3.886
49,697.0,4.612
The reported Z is 0.9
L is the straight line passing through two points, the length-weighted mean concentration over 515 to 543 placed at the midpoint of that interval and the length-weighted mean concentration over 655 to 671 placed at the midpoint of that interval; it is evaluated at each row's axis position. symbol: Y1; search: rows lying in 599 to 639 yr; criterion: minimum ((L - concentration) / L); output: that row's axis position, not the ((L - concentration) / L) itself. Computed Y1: 601.0 yr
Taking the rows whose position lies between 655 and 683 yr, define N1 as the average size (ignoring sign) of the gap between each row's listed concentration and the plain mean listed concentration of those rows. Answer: 0.64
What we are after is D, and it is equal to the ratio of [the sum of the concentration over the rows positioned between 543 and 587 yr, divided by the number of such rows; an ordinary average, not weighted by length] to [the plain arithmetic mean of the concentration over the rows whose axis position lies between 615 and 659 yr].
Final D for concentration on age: 1.10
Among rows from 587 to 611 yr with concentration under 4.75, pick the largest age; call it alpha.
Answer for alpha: 609.0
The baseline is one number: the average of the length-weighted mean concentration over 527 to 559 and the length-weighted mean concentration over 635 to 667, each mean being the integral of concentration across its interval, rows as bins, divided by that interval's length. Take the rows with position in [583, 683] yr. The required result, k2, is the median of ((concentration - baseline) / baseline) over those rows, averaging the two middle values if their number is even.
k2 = -0.049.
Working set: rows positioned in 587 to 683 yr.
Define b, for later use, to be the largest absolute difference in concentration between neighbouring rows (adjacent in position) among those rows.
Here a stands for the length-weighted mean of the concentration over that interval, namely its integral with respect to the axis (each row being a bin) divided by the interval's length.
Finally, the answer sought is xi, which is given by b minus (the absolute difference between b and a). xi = -3.0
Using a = 4.5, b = 0.73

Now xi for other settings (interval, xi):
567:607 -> -3.8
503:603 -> -3.7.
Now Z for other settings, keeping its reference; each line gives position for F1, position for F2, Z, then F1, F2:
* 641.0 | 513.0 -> -1.6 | -0.69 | 0.9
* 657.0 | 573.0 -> -0.5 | -0.86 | -0.3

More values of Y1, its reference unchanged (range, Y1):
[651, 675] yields 661.0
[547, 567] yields 557.0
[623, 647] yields 633.0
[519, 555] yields 553.0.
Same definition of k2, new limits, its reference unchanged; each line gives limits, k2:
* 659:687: -0.341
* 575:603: 0.000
